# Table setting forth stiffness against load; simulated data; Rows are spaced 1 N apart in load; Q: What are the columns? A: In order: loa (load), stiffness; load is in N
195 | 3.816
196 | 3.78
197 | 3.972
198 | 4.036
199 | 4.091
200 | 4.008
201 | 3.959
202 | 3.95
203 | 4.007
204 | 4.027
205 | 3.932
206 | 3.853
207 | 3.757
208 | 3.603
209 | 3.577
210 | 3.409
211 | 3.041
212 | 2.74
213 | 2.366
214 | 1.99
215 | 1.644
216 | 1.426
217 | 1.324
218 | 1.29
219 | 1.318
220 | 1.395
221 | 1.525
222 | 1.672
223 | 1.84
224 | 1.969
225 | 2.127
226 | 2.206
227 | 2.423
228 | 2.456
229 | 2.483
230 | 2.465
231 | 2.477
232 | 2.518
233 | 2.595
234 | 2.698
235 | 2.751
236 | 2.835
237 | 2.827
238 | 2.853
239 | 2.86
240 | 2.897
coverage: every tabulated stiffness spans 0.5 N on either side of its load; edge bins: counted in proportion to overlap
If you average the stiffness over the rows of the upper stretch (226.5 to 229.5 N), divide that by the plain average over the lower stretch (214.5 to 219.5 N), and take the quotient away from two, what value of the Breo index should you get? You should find 0.2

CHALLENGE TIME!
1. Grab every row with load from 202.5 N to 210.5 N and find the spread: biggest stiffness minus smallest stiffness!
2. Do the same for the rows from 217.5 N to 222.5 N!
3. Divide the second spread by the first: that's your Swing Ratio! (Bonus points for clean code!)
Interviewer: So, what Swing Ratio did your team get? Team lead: 0.62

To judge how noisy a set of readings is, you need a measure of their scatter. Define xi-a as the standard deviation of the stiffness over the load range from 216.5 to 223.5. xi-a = 0.2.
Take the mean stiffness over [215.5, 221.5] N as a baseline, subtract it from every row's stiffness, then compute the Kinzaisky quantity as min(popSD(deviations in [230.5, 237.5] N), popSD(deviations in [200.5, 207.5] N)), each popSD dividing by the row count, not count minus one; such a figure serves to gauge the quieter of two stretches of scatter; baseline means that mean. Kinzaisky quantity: 0.086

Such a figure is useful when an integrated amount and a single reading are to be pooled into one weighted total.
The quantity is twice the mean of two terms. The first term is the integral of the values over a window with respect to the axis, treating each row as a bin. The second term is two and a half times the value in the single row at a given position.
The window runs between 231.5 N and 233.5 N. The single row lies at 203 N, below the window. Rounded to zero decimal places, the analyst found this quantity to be 15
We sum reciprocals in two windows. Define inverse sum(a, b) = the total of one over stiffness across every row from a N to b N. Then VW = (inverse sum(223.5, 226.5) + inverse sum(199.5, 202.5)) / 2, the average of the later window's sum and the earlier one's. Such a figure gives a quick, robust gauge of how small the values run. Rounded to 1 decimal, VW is 1.1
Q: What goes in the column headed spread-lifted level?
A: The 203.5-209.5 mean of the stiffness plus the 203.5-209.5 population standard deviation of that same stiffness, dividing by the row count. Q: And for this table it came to 4.0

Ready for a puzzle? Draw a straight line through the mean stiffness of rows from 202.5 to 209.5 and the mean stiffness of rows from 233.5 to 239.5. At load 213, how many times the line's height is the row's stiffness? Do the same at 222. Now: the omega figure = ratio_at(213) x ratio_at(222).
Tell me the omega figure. 0.34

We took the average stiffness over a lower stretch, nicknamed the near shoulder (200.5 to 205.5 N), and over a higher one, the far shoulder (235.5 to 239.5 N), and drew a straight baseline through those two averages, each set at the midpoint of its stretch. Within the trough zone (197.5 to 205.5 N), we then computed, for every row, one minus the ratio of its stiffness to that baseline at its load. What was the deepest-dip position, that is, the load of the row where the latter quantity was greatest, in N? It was 198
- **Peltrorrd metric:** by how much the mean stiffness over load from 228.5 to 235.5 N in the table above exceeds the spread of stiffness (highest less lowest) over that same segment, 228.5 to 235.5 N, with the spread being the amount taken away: 2.3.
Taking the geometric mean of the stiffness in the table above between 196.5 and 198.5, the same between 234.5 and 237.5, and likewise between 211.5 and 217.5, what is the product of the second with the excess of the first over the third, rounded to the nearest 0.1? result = 6.0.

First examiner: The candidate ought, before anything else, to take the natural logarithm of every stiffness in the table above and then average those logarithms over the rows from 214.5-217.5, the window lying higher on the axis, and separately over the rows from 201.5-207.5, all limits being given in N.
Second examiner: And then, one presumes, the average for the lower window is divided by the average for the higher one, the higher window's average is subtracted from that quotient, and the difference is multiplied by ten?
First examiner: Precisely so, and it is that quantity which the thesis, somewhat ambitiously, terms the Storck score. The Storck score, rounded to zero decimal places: 32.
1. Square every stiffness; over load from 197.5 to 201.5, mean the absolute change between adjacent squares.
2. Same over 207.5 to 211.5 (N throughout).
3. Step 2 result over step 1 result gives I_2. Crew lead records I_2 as 2.5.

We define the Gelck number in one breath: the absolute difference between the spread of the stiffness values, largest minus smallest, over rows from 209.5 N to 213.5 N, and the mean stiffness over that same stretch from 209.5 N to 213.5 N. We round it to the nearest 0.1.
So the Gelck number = 1.8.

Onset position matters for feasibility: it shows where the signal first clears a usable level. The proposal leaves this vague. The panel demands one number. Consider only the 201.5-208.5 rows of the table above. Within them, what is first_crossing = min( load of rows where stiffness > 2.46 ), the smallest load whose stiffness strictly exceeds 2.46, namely 202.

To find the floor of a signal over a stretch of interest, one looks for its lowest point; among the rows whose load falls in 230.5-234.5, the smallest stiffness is 2.477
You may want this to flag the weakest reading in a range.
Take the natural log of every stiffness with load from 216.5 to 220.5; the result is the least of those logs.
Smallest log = 0.25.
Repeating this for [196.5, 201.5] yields 1.38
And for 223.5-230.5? 0.68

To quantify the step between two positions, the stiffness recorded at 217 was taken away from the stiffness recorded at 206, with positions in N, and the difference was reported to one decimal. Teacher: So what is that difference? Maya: 2.5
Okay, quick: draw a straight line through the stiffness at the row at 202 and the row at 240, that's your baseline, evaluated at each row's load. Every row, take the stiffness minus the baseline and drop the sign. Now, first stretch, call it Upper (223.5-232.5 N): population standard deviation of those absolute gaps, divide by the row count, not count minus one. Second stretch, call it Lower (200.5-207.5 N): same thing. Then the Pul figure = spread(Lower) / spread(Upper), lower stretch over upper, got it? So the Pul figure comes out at 0.2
